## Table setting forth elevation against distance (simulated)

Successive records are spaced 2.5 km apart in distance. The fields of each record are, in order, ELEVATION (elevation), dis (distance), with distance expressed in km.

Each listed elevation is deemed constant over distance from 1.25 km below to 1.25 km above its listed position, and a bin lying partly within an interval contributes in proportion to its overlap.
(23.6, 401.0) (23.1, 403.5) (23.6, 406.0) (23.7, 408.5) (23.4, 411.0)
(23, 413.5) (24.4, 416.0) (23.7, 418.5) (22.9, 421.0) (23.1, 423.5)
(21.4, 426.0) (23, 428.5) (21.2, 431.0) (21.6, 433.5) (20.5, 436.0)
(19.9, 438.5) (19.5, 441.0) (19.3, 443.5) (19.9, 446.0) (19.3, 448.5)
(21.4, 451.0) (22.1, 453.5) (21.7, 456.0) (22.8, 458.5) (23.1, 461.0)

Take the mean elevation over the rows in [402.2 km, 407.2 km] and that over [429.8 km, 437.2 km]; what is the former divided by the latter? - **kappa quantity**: 1.11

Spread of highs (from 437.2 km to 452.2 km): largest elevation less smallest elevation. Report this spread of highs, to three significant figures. 2.10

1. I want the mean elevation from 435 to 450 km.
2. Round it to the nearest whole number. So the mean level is 20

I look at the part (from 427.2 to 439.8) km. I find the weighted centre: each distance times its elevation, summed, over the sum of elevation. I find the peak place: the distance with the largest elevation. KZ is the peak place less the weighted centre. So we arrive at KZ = -4.8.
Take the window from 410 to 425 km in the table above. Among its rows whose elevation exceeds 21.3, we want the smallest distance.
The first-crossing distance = 411.0 km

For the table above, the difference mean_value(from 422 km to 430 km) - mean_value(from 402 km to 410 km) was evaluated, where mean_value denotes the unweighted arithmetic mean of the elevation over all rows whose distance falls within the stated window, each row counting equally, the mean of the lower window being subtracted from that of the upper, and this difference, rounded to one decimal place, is -1.0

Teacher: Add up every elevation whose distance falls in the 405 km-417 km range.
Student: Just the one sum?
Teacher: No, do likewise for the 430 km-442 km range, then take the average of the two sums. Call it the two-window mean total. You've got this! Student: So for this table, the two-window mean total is 110.4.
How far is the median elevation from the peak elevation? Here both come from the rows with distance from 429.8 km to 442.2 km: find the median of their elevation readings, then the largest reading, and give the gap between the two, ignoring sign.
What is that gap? 1.1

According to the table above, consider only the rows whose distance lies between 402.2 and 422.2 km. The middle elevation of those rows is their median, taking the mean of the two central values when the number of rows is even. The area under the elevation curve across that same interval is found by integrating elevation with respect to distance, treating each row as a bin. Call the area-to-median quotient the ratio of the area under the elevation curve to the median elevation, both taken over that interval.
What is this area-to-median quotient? 20.0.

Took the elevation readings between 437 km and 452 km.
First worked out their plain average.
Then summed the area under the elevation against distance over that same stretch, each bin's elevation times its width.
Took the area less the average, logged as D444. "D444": 278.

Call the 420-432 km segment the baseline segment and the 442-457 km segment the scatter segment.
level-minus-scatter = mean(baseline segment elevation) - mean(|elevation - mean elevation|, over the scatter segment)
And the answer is 21.2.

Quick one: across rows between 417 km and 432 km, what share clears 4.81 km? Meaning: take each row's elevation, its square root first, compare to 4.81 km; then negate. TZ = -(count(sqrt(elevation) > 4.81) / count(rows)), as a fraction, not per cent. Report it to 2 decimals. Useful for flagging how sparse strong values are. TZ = -0.17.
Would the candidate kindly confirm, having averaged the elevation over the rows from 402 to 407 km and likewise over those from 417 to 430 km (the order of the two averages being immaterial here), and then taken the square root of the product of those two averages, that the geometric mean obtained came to 23.1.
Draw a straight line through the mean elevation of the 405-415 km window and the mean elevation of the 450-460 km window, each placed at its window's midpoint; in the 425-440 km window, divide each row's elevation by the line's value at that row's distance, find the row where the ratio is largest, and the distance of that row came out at 428.5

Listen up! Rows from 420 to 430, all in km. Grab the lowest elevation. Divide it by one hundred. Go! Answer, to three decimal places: 0.214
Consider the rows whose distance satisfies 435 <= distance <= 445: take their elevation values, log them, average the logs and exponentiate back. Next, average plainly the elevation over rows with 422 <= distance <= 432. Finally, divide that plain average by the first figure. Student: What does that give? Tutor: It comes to 1.12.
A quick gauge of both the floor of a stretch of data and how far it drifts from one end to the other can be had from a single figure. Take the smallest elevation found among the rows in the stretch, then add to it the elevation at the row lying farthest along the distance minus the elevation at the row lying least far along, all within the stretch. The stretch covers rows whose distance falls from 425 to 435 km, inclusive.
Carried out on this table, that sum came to 21.4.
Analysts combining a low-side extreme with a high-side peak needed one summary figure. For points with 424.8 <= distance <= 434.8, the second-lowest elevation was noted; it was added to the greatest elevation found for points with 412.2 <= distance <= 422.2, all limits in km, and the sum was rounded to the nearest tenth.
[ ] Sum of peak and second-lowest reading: 45.8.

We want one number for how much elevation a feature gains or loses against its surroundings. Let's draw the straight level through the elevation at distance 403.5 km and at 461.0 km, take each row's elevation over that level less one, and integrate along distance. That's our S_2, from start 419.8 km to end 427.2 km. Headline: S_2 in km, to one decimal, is -0.2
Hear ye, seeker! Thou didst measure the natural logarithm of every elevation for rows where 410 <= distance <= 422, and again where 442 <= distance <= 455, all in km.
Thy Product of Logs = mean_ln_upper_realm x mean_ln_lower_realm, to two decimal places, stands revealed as 9.51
